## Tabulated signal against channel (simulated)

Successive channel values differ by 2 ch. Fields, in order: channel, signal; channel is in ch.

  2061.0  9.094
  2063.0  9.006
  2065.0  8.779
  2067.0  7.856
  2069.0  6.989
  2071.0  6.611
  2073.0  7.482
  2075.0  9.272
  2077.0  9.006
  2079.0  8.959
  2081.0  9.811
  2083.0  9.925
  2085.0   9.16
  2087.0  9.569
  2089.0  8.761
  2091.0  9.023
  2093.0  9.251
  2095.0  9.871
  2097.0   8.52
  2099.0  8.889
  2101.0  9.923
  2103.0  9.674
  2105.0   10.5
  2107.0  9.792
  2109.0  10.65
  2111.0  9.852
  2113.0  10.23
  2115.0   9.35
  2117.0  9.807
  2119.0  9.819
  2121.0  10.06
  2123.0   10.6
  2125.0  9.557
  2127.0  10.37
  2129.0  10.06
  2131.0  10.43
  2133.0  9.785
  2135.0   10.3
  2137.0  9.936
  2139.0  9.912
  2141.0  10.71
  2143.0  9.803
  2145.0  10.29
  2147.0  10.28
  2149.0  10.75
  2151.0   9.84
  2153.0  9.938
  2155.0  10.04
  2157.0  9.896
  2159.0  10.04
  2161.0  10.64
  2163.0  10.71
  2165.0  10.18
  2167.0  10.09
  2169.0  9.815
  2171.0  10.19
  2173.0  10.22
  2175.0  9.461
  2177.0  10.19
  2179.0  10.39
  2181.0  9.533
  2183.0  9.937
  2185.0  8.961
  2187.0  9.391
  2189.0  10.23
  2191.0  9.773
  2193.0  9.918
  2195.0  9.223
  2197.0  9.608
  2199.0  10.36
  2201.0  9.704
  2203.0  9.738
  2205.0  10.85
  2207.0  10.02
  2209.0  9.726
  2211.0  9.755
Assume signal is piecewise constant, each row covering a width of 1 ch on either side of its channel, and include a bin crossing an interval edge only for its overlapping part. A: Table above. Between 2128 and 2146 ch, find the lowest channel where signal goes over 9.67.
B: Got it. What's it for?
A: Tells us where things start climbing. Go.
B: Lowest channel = 2129.0 ch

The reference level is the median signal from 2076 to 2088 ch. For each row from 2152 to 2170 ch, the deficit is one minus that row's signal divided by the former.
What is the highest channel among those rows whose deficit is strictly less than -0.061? 2167.0 ch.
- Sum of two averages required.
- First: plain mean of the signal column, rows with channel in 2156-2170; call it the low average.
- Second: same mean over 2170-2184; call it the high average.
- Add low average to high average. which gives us 20.2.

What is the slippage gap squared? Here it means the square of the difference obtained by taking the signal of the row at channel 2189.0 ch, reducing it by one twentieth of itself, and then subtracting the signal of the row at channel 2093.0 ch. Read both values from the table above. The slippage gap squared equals 0.219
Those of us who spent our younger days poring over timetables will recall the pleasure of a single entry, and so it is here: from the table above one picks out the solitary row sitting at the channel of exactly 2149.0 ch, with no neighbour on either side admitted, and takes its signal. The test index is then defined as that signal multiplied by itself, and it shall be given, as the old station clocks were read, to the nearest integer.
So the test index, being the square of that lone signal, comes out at 116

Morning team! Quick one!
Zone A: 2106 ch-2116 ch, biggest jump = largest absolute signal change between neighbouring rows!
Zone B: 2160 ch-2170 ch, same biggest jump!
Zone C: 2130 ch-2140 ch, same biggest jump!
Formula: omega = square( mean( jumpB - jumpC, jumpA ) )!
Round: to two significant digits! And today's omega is 0.15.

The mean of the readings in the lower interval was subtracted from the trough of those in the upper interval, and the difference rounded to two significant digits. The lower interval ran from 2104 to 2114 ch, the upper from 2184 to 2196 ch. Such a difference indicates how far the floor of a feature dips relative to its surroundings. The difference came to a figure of -1.2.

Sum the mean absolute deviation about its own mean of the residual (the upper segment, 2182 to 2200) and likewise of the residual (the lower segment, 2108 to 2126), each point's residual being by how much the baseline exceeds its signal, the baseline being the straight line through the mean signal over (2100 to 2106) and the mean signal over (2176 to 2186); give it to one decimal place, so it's 0.7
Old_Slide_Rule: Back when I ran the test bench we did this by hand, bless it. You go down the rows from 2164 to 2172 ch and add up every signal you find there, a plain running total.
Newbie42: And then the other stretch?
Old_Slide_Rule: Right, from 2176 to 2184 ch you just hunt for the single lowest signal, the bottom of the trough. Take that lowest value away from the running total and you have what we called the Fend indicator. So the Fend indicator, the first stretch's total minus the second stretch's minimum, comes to 30.7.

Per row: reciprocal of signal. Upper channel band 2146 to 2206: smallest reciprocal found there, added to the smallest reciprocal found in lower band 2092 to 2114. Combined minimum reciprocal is 0.186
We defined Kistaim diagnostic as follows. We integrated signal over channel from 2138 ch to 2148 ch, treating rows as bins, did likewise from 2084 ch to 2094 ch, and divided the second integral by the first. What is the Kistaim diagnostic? 0.90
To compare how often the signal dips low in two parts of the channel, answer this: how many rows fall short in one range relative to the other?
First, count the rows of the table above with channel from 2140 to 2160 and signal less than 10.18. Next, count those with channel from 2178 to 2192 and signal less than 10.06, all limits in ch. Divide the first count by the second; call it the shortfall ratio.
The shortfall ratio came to 1.2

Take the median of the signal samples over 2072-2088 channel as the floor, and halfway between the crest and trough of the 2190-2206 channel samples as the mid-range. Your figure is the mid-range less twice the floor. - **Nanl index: -8.4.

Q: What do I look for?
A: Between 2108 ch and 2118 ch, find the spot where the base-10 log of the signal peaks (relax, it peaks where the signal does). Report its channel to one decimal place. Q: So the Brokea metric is 2109.0 ch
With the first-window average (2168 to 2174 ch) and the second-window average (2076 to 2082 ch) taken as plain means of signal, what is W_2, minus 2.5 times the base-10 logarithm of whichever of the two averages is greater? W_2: -2.51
